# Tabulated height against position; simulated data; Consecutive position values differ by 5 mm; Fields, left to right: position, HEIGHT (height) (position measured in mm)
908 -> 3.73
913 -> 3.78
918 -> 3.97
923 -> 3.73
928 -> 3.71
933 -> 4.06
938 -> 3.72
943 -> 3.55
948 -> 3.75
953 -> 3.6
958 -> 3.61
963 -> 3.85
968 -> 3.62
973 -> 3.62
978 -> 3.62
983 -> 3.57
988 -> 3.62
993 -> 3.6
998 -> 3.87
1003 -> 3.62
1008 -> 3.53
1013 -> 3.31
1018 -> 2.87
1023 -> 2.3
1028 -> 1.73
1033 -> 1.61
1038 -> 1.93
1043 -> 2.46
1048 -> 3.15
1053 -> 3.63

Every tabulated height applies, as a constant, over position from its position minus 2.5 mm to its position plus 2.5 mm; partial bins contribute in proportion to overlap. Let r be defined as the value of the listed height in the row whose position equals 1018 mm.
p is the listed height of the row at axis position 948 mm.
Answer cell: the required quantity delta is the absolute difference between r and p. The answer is 0.9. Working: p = 3.75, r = 2.87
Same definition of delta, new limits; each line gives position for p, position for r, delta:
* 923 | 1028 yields 2.0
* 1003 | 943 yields 0.1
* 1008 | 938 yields 0.2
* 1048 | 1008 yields 0.4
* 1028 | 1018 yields 1.1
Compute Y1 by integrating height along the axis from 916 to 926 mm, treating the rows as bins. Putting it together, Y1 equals 38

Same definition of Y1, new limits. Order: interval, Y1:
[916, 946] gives 114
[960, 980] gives 74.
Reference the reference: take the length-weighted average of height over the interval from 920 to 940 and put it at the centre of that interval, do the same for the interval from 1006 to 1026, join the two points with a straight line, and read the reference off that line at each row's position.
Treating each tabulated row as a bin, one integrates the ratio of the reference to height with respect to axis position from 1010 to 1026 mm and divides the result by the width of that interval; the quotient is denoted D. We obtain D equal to 1.07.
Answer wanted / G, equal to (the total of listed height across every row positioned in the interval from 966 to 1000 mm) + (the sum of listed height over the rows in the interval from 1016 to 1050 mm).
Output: 42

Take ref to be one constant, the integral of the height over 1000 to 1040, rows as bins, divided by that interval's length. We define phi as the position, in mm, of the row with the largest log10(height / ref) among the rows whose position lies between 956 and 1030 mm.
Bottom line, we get 998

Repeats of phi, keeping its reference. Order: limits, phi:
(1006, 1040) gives 1008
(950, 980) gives 963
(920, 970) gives 933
